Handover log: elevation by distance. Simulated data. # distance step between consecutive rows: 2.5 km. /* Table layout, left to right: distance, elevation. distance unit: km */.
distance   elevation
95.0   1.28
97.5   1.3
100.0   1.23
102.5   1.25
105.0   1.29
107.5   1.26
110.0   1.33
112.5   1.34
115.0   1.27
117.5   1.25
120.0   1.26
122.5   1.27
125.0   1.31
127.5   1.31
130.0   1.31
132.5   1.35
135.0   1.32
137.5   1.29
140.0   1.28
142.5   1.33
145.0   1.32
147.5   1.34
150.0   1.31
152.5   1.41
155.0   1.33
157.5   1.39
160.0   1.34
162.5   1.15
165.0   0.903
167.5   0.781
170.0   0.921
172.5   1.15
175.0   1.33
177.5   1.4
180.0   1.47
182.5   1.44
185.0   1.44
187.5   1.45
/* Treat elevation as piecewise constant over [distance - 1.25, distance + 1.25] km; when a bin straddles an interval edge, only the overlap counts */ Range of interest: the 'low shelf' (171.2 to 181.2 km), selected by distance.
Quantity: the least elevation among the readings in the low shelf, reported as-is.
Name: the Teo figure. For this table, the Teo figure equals 1.15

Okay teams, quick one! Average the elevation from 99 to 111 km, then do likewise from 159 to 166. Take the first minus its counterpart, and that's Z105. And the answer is 0.14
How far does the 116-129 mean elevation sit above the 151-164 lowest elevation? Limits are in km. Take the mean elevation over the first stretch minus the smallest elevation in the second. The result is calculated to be 0.13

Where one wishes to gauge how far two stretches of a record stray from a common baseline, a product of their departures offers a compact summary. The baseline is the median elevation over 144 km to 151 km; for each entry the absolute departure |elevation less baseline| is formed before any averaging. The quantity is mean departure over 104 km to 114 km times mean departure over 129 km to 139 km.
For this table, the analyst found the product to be 0.001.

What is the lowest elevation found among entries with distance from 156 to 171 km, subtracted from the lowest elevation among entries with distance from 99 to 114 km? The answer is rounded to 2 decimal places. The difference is 0.45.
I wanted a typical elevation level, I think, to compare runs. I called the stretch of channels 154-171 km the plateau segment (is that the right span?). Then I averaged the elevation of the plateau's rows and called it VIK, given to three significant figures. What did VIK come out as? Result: 1.12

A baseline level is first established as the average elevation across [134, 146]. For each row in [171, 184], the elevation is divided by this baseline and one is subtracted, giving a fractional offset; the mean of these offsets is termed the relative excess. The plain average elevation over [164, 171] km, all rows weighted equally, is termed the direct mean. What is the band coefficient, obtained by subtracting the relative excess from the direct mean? 0.83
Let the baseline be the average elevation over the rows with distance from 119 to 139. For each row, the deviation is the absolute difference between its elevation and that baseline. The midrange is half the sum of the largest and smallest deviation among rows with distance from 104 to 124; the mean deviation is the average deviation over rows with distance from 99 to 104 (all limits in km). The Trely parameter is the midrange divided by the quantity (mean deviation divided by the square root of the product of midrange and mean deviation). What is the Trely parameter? 0.0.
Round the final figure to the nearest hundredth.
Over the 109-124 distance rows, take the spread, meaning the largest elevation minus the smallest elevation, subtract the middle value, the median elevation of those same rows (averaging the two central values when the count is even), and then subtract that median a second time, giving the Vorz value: -2.45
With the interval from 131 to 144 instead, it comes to -2.57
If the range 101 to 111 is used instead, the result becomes -2.47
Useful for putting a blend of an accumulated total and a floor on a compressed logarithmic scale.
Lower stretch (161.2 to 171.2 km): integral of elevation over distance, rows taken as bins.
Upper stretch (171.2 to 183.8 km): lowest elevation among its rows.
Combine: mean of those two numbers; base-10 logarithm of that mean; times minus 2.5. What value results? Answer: -1.8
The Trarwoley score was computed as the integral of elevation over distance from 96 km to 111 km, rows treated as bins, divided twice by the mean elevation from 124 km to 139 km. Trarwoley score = 11.1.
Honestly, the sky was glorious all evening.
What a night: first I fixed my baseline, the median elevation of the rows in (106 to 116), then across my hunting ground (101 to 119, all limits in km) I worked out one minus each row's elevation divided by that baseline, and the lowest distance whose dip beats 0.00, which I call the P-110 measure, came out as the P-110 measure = 102.5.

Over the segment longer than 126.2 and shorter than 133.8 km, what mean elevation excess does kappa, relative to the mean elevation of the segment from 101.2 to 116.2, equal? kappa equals 0.033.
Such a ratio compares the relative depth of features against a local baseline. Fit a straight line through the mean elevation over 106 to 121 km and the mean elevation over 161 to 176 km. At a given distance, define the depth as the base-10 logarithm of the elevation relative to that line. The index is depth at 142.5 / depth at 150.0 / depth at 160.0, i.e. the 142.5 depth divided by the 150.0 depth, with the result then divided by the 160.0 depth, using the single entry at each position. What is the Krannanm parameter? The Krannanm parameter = 10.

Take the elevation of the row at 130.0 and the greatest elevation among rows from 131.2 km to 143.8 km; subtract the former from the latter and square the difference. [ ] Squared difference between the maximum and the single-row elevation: 0.002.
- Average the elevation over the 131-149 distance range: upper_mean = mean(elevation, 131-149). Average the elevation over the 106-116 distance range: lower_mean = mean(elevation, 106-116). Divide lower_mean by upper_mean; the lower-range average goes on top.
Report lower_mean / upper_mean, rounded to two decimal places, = 0.99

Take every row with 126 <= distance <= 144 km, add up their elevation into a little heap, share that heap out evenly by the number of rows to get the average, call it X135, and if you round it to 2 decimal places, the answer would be 1.31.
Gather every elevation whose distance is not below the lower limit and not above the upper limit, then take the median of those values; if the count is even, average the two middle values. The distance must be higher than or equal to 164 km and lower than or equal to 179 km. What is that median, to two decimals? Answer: 1.04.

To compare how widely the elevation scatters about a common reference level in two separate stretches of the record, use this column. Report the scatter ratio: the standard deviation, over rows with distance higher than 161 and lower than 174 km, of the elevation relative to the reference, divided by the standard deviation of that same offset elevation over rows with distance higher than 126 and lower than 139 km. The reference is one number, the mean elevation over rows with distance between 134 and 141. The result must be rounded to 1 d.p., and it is 7.5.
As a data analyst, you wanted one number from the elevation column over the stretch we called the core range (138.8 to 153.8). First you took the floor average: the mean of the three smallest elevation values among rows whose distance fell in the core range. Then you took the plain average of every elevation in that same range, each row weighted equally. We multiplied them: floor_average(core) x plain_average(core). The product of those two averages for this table 1.74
